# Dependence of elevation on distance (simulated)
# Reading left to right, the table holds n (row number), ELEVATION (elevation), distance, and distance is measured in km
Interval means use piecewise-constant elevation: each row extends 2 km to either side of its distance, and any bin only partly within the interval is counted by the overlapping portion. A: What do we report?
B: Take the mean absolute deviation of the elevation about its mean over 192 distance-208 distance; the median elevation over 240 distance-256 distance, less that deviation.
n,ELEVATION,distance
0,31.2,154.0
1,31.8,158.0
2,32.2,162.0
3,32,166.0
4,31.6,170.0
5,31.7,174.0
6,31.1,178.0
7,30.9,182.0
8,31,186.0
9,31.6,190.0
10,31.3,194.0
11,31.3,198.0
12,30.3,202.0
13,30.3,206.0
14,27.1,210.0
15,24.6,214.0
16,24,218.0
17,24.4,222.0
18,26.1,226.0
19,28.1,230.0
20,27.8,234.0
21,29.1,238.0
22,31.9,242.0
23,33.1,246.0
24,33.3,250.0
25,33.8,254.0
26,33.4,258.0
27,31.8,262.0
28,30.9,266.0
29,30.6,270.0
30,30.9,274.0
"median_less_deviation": 33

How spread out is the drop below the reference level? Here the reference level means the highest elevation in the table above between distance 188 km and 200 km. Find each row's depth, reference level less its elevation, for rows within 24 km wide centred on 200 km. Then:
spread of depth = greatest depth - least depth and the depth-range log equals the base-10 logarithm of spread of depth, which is 0.65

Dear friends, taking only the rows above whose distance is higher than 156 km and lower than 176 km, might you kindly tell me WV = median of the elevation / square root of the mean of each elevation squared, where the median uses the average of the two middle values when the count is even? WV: 0.998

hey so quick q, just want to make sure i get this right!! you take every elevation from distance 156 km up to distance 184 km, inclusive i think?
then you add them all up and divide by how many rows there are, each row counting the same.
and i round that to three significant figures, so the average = 31.6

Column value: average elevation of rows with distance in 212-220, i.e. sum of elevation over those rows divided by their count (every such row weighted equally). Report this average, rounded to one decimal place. 24.3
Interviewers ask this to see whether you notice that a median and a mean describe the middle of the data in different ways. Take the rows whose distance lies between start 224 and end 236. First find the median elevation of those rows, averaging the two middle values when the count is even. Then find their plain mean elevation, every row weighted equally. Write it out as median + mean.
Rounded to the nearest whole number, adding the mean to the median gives 55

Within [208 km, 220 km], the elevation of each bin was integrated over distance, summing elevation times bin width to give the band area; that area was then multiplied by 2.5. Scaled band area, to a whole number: 757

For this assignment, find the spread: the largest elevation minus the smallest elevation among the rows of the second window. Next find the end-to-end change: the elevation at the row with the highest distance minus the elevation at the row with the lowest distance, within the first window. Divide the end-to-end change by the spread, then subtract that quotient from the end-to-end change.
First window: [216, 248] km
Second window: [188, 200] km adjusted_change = -21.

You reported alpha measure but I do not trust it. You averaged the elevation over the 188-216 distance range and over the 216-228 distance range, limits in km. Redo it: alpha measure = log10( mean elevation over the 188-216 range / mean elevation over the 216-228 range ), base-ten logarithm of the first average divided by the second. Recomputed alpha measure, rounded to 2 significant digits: 0.075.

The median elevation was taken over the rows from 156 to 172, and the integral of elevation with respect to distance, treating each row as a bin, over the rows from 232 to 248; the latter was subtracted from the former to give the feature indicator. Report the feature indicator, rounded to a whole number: -456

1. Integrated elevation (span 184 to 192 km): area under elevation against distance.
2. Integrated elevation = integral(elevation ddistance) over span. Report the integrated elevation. 250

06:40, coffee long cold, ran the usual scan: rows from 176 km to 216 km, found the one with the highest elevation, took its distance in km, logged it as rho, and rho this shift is 190.0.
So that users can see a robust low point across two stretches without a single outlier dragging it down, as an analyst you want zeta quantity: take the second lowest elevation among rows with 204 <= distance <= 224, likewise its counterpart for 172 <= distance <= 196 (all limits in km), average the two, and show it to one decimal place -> 27.7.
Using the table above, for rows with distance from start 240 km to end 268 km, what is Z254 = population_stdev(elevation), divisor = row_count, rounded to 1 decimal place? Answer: 1.0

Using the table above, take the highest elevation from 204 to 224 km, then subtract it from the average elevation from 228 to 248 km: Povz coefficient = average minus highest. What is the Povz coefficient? -0.3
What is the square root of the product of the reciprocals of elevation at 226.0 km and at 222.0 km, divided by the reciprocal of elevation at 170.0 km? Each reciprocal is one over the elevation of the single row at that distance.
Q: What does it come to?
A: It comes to 1.25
